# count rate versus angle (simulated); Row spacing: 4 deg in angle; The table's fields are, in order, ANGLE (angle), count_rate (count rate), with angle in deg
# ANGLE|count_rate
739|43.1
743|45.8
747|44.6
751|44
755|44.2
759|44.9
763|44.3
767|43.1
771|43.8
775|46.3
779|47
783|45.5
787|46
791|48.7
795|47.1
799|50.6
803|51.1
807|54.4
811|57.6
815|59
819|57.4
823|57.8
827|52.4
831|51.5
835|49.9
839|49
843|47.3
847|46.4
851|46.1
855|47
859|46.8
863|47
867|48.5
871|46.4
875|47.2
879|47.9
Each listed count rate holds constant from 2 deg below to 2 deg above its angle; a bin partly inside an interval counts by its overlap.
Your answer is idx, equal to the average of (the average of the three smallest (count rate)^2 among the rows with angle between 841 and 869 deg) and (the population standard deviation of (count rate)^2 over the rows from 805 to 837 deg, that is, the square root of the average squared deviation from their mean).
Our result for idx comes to 1252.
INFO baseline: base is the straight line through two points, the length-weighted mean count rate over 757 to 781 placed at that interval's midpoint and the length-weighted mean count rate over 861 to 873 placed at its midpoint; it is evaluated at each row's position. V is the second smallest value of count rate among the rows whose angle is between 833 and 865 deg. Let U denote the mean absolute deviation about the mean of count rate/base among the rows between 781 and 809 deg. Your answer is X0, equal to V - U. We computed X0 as 46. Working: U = 0.052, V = 46.4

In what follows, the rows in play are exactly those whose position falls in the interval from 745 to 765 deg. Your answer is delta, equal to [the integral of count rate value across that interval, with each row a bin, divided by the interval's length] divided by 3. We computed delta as 14.8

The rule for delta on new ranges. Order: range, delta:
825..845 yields 16.7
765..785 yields 15.0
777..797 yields 15.6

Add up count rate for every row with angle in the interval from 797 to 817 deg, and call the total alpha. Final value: 273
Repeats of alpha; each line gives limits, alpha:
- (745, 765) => 222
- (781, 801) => 238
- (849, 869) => 235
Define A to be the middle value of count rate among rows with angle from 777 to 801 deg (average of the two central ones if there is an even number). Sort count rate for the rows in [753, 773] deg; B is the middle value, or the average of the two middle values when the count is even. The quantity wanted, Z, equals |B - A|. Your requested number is 3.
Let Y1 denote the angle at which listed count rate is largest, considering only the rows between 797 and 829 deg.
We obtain 815 deg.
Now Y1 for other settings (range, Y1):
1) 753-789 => 779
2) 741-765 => 743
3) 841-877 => 867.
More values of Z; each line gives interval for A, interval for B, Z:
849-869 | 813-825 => 11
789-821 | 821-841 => 1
